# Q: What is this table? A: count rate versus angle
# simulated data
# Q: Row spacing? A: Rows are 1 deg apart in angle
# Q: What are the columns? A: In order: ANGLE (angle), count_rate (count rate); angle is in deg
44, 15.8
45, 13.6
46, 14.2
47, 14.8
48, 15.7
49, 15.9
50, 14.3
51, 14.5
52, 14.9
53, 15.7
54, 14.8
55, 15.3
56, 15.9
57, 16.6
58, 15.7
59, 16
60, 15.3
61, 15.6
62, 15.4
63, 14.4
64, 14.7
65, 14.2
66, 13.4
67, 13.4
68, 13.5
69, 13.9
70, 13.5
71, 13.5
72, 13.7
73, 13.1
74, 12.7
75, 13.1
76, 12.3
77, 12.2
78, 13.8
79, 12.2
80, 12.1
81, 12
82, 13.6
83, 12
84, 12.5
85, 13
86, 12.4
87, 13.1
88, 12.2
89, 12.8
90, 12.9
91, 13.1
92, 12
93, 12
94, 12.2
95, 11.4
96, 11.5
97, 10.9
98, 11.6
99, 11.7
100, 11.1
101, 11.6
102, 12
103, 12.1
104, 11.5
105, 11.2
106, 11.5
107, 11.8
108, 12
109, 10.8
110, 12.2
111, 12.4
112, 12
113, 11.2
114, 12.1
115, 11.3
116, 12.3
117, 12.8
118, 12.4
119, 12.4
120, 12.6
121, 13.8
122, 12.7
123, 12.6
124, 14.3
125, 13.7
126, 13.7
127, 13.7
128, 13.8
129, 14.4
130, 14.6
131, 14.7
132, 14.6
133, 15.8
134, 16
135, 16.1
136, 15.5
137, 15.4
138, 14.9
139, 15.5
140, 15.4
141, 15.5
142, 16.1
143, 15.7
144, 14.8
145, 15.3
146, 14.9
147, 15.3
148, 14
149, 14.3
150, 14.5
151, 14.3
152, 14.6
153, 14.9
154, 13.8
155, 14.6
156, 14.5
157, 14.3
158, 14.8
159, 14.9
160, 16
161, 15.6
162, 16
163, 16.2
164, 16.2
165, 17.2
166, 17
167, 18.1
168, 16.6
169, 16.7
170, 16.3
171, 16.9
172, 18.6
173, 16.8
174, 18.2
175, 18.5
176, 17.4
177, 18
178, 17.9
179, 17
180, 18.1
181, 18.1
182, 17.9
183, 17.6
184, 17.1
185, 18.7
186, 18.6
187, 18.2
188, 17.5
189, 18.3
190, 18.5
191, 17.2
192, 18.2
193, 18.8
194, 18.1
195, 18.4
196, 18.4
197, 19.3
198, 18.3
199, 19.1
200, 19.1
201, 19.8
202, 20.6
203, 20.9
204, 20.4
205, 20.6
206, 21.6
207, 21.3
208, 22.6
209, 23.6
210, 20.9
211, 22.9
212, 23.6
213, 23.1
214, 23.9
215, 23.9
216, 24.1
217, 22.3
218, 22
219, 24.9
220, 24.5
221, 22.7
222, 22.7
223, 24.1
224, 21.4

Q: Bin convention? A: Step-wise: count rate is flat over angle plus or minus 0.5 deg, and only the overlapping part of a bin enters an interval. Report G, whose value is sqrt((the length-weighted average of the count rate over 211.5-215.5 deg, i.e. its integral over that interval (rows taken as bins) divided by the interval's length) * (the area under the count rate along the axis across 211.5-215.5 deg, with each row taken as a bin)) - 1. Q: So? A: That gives 46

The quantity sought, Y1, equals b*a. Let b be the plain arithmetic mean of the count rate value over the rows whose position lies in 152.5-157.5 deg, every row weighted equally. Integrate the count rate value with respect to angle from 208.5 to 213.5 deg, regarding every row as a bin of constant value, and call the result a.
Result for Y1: 1645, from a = 114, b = 14.4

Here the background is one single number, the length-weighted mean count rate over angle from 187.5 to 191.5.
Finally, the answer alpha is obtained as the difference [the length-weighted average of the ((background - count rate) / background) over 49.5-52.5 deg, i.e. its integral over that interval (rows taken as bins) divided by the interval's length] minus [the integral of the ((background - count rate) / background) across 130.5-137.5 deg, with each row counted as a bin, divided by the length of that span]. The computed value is 0.0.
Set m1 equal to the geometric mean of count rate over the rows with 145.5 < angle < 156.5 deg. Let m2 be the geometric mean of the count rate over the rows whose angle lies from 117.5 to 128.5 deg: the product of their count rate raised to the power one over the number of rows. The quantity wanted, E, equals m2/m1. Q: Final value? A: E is 0.9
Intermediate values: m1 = 14.5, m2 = 13.2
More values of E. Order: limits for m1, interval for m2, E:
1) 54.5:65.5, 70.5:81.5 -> 0.8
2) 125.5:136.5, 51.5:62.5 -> 1.1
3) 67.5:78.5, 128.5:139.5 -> 1.2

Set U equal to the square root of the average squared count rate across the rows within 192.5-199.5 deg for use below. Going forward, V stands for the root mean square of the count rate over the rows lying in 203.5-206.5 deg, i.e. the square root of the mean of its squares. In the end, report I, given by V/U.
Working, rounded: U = 18.6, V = 21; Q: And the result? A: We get 1.12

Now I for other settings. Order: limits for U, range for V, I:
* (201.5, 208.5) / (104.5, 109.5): 0.54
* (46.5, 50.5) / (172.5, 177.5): 1.17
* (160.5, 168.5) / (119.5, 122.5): 0.78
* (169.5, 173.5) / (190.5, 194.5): 1.05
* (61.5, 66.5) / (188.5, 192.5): 1.25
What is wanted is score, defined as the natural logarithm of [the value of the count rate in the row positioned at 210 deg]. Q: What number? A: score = 3.04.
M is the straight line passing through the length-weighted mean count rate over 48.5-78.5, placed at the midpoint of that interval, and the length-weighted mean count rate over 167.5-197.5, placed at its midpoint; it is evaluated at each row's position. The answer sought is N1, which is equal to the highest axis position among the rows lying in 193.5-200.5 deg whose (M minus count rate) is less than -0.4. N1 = 200 deg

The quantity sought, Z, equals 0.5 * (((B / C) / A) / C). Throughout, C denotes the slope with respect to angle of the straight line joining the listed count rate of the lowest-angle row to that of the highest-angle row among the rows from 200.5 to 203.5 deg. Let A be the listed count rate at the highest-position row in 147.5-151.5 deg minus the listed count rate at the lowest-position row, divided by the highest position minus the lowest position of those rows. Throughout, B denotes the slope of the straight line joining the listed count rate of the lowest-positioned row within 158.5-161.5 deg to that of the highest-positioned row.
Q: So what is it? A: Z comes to 6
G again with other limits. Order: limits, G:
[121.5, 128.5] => 35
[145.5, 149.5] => 28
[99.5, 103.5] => 22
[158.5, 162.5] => 30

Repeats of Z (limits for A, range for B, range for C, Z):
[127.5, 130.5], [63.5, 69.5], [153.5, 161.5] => -3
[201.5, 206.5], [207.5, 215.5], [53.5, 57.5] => 1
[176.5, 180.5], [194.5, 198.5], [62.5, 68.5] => -15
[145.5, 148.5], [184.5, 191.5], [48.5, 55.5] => 28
